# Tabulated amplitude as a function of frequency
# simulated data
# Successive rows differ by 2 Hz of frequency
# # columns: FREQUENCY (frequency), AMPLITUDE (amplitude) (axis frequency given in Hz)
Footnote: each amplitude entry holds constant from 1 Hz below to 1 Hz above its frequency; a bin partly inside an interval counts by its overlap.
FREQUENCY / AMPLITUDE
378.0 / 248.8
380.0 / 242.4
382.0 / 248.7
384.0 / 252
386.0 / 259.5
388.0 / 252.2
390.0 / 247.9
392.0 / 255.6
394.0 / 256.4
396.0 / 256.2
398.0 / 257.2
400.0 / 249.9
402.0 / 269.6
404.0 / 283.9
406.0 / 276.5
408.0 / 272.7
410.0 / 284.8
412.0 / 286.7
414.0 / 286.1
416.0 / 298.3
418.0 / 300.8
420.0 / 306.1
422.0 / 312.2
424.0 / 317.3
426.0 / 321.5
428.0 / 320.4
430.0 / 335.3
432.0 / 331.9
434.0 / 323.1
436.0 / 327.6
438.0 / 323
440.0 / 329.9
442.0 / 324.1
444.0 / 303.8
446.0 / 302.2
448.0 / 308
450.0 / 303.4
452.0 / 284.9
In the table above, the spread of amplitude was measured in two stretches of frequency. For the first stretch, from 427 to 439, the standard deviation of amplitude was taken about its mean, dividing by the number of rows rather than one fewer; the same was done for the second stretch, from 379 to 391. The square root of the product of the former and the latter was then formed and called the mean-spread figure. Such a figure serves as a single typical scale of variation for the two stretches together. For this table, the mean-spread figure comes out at 5.2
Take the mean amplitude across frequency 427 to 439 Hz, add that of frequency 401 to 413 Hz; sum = 606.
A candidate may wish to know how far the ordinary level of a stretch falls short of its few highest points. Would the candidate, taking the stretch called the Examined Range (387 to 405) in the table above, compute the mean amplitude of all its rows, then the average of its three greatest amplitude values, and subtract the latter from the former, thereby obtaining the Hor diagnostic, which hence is -11.5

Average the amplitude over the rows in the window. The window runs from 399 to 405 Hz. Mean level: 268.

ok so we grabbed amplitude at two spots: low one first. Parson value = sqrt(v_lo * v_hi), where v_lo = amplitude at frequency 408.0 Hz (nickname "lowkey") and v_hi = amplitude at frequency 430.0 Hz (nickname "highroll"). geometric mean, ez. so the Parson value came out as 302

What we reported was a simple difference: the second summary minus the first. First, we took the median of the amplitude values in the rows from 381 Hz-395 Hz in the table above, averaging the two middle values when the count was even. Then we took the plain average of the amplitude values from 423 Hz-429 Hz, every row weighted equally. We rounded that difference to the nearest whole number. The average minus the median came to 68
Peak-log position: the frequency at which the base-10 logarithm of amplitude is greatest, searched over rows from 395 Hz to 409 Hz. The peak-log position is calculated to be 404.0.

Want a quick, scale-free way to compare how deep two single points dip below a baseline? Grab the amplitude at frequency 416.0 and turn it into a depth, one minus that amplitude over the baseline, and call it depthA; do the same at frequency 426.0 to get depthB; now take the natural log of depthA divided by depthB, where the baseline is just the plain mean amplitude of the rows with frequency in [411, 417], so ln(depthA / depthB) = -1.4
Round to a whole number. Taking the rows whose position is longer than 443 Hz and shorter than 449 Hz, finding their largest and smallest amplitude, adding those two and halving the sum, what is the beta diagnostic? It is 305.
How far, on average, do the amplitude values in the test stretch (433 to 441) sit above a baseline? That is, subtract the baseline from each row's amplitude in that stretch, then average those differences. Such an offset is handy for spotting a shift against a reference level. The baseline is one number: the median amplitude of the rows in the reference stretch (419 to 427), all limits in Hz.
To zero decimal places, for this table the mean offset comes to 11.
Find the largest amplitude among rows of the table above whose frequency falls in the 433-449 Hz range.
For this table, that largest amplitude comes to 329.9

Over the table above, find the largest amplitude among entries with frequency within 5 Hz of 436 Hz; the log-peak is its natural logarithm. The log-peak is 5.80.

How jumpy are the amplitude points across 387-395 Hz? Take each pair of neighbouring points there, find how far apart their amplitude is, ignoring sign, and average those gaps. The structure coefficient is 4.3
